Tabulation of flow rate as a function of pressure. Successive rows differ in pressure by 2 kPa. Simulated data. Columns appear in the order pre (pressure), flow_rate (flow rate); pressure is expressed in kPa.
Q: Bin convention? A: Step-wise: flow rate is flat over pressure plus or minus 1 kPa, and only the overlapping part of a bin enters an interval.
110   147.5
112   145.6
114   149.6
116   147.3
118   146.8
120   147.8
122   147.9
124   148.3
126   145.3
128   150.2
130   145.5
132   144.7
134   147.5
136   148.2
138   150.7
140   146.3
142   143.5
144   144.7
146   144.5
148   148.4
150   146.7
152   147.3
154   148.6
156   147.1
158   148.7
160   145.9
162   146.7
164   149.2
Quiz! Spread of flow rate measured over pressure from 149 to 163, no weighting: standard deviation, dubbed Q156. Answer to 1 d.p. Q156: 1.0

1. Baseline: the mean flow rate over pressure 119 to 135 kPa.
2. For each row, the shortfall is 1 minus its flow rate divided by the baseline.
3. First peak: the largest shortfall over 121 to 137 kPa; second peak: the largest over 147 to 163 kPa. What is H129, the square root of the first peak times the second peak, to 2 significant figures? 0.012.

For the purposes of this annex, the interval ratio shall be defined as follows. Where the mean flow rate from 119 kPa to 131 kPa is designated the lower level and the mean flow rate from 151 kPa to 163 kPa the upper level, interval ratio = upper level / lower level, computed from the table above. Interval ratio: 0.999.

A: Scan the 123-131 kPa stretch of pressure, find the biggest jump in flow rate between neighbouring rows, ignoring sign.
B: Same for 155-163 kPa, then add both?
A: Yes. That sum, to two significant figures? 7.7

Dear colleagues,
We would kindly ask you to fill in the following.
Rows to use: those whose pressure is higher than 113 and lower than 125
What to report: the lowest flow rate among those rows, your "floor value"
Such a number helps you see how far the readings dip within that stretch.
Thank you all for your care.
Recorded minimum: 146.8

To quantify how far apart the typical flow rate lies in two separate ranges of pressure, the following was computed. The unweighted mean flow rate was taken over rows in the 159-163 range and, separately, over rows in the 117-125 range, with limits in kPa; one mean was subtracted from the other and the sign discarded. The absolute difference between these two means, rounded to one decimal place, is 1.4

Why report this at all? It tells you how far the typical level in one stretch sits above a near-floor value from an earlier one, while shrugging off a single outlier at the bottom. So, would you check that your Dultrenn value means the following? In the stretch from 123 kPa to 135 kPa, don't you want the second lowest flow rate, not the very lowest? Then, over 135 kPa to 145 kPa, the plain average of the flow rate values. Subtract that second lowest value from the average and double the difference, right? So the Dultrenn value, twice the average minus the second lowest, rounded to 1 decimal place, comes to 2.8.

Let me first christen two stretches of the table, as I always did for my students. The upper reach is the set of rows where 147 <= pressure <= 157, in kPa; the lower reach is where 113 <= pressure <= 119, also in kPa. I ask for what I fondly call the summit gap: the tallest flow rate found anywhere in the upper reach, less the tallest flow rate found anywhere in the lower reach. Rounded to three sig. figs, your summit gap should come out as -1.00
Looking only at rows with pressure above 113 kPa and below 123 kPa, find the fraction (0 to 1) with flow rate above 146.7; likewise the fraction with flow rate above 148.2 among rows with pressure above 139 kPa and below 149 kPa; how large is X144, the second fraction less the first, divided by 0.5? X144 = -1.60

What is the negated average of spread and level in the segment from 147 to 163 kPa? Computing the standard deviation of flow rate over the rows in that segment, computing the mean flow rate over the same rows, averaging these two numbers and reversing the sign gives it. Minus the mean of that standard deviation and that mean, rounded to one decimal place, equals -74.2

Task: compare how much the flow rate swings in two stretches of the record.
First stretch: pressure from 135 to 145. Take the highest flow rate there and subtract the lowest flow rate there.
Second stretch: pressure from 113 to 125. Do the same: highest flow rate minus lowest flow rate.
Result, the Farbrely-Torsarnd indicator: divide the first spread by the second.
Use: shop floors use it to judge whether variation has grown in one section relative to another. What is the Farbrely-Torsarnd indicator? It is 2.6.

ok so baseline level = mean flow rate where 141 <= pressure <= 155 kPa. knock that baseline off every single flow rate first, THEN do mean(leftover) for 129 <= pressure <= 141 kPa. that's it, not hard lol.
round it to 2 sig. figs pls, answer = 0.91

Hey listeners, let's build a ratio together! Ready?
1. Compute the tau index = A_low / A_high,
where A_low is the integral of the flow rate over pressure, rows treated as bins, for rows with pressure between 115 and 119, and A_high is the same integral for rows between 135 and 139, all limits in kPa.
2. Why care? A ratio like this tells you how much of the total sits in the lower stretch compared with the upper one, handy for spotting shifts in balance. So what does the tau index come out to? 0.98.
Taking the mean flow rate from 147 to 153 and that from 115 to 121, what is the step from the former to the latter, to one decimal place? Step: -0.2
